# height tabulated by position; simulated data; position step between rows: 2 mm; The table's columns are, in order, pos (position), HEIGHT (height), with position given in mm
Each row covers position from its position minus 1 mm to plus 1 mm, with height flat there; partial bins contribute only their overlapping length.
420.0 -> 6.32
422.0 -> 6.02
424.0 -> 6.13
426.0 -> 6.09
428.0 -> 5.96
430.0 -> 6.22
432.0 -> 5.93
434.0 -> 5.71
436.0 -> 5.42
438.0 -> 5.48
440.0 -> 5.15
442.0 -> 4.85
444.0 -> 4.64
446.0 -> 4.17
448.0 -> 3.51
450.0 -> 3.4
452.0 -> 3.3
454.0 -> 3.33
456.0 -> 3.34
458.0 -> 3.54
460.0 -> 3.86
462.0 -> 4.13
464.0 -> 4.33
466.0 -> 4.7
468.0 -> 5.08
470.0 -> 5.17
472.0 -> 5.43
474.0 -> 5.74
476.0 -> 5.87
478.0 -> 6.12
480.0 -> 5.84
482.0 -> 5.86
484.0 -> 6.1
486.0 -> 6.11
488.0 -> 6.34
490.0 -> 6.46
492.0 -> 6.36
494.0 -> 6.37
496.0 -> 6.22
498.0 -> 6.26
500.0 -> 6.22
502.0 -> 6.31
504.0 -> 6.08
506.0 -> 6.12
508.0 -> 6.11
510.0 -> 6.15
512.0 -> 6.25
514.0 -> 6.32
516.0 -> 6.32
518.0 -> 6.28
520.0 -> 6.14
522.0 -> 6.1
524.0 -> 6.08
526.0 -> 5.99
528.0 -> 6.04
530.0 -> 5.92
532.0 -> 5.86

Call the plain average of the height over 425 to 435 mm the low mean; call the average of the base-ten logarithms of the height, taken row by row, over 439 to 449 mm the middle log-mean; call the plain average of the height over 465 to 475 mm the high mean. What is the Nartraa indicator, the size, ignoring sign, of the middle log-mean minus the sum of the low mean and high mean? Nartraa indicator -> 10.6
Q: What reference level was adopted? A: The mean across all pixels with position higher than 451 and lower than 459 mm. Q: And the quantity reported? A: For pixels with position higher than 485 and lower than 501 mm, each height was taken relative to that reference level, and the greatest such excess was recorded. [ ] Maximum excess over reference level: 3.08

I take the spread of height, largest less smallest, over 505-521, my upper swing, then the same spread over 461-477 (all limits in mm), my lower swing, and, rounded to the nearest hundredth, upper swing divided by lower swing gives 0.12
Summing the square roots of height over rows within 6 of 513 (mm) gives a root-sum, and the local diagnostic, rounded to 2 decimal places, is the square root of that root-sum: 3.87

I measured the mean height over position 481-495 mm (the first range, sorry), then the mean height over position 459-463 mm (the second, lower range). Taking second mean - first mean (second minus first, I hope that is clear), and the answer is -2.23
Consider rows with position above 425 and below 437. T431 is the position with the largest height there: 430.0 mm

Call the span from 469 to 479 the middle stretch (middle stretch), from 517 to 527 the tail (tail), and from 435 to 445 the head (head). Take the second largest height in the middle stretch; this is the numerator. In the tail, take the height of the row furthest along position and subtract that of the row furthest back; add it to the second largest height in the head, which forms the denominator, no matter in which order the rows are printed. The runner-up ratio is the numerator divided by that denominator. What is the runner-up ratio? 1.14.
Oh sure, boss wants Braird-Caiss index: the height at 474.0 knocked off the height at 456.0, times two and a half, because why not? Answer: -6.0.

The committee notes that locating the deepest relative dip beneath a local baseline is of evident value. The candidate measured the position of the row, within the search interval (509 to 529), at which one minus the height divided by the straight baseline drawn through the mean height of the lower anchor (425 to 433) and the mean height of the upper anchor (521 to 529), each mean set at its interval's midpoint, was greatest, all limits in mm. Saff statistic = 526.0 mm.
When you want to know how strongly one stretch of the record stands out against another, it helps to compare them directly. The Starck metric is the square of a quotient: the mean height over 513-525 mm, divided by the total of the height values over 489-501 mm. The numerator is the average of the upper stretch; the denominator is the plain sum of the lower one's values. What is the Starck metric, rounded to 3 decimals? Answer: 0.027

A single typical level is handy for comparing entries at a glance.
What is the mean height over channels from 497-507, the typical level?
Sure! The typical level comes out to 6.2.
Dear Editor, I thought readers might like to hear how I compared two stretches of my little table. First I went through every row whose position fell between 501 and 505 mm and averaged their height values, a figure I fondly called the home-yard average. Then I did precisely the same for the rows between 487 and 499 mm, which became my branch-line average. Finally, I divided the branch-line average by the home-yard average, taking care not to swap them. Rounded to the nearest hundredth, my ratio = 1.02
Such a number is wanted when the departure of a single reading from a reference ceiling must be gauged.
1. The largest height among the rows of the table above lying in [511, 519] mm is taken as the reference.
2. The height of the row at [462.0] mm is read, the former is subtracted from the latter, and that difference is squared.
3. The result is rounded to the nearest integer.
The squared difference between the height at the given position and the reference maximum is 5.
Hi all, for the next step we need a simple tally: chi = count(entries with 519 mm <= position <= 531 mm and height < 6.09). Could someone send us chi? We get 4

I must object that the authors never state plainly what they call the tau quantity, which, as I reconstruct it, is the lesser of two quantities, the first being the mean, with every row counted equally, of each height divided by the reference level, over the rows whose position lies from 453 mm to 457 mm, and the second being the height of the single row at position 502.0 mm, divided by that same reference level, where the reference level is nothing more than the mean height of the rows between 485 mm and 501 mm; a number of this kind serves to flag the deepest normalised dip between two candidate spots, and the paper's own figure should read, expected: 0.53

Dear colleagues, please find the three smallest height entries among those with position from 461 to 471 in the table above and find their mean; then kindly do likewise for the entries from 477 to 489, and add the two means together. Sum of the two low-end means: 10.3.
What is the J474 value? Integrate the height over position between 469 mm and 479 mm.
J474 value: 57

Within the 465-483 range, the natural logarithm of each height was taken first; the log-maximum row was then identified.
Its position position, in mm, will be 478.0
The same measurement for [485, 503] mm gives 490.0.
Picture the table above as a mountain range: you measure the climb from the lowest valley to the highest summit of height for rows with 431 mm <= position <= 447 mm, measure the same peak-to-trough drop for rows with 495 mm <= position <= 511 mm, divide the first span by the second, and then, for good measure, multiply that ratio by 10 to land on 77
